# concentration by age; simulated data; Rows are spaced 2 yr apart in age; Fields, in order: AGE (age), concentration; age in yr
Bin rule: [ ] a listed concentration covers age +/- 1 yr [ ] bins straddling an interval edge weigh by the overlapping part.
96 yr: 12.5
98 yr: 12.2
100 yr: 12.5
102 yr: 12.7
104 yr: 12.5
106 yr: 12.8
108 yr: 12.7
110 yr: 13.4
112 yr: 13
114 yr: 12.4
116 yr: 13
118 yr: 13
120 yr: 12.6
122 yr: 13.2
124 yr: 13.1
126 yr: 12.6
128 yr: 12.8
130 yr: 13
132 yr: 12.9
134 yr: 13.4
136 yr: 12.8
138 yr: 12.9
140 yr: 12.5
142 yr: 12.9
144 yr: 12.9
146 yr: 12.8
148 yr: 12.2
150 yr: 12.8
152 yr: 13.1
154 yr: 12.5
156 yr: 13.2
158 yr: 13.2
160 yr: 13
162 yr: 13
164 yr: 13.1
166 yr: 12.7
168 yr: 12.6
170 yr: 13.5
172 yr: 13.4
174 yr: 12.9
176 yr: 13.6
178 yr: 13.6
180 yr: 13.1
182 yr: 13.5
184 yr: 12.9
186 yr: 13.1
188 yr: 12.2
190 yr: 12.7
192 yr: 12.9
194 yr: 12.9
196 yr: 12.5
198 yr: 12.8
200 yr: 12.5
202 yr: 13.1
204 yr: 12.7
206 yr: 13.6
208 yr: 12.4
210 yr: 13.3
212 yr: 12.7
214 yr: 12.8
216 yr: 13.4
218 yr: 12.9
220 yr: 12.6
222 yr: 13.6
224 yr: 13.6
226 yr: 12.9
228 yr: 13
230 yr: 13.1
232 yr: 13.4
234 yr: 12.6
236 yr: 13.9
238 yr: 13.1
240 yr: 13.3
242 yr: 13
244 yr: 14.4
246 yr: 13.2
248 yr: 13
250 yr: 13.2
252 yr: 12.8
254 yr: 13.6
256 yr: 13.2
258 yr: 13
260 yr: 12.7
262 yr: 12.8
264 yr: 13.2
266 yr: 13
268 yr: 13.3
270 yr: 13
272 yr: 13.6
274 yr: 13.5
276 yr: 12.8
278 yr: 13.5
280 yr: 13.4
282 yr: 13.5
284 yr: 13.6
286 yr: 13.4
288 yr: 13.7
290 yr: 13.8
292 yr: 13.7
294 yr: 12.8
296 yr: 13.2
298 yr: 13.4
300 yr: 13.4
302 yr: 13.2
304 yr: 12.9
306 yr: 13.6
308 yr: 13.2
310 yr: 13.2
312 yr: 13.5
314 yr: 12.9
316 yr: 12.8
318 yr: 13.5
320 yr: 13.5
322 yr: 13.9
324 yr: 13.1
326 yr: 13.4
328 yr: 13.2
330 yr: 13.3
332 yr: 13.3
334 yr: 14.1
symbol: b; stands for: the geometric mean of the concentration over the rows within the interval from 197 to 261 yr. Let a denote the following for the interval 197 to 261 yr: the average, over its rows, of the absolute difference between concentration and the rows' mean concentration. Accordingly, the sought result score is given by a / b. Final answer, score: 0.025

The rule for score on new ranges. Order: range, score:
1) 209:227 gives 0.026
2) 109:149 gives 0.018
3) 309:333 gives 0.016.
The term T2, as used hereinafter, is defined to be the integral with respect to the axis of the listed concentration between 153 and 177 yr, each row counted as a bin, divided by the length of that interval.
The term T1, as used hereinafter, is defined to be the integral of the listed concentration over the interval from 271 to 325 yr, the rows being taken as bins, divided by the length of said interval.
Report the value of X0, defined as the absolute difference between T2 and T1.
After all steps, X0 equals 0.3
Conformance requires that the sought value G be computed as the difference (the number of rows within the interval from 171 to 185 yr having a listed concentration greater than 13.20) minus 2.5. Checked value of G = 1.5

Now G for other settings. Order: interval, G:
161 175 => -0.5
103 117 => -1.5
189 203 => -2.5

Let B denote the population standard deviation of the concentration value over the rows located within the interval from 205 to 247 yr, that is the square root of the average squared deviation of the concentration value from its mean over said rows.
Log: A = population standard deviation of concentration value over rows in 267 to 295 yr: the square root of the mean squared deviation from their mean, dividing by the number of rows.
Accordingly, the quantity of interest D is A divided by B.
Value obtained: 0.66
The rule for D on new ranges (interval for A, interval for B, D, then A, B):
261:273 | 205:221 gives 0.65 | 0.26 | 0.40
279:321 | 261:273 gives 1.13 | 0.29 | 0.26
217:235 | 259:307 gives 1.12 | 0.36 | 0.32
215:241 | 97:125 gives 1.16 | 0.38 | 0.33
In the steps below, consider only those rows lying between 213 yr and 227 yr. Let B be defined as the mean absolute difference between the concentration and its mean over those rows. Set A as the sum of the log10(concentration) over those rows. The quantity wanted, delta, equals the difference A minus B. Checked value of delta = 7.46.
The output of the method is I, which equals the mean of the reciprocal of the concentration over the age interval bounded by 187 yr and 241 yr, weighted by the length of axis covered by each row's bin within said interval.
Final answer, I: 0.0771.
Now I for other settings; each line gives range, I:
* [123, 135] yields 0.0771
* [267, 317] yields 0.0751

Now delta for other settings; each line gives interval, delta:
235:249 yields 7.47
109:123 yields 7.53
